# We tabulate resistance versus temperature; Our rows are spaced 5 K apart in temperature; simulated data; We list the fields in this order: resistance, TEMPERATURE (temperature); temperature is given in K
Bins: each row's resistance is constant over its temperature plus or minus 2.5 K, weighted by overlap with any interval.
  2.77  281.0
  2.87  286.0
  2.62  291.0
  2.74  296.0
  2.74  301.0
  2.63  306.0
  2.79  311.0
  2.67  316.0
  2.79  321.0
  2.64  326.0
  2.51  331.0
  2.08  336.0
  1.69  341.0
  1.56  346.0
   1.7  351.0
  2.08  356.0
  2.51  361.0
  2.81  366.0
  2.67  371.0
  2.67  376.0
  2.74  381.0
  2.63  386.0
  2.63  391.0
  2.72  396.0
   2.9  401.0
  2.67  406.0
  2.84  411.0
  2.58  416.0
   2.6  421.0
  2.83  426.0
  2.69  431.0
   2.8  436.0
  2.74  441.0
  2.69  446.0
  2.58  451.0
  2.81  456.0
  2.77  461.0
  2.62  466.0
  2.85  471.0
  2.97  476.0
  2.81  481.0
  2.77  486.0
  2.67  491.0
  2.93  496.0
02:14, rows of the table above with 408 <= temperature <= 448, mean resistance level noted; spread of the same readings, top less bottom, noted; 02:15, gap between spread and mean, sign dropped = 2.5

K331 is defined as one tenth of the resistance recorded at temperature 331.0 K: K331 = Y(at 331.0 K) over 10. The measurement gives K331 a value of 0.251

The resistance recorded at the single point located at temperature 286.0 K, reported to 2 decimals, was 2.87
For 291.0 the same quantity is 2.62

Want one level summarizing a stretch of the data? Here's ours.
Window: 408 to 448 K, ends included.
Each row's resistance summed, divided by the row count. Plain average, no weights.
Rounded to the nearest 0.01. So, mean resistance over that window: 2.72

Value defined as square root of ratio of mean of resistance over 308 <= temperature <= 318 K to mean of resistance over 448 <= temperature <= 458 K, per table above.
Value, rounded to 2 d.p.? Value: 1.01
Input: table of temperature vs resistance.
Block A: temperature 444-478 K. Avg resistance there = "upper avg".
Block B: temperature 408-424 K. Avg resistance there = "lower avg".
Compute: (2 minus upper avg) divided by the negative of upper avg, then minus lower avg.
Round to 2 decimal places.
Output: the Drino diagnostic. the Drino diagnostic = -2.40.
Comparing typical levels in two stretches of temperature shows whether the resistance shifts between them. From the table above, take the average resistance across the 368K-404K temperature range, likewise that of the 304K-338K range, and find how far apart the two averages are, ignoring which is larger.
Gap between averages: 0.12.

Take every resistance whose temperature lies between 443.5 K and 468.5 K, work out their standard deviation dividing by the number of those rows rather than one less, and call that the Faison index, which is 0.087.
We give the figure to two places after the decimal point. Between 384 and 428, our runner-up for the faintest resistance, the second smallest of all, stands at 2.60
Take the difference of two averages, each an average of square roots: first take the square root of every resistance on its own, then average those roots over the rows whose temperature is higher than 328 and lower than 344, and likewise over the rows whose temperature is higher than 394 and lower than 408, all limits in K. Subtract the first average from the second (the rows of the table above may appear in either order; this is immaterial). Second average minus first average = 0.22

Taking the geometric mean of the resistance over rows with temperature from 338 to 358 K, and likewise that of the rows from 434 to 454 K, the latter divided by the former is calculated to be 1.55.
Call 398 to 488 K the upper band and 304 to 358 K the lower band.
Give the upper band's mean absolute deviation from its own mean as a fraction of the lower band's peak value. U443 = 0.033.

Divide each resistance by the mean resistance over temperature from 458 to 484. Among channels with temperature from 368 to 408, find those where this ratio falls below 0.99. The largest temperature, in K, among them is 406.0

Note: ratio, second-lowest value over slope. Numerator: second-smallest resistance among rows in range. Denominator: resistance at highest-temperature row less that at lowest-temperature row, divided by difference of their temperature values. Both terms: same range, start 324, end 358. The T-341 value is -91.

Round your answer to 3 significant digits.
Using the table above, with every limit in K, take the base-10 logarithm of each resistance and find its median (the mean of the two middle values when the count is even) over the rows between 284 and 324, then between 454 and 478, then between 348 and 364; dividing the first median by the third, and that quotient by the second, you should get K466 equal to 3.07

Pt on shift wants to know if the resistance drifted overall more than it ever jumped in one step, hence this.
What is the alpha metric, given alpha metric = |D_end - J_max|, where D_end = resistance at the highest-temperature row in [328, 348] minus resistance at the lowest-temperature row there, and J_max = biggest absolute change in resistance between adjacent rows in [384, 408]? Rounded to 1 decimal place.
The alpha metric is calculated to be 1.2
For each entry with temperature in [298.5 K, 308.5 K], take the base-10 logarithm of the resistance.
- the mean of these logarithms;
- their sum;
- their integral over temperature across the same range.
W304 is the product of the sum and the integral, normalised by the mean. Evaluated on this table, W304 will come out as 8.58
